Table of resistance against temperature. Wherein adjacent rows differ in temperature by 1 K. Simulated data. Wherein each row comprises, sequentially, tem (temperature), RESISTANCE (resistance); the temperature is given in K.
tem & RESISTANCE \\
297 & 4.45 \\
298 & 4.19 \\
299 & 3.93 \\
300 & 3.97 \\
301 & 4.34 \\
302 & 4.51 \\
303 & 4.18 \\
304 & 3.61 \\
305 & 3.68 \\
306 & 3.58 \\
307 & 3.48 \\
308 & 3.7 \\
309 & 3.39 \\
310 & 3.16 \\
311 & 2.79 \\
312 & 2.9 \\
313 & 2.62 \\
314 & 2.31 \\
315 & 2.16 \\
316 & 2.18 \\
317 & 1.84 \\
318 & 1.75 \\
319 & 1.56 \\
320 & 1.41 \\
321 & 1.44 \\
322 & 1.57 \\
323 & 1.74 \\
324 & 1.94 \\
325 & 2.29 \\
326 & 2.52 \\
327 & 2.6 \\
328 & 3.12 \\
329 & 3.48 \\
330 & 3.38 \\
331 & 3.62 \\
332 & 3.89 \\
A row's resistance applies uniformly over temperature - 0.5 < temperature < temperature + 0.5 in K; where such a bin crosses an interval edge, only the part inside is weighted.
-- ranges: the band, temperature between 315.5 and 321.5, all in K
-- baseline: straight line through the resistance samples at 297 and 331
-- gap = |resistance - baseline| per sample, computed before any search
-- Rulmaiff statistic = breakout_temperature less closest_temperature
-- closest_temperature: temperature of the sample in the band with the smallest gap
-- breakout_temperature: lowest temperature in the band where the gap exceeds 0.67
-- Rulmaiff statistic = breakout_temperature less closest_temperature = 0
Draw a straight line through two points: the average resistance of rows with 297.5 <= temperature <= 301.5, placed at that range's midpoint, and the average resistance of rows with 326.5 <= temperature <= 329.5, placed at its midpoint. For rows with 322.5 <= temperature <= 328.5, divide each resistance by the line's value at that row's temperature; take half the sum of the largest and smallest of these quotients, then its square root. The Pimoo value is 0.88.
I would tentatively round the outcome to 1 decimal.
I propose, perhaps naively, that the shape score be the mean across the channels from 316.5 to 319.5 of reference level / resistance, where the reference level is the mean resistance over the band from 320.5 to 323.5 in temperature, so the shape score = 0.9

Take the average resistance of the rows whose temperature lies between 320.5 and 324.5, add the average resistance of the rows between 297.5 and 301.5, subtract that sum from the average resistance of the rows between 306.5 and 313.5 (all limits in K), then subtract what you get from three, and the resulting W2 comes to 5.6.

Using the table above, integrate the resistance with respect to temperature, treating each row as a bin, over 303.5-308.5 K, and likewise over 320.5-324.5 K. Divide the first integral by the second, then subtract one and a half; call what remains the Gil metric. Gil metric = 1.20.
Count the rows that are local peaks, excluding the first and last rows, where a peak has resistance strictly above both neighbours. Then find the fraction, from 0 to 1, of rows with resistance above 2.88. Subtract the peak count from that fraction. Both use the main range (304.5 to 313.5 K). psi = -1.2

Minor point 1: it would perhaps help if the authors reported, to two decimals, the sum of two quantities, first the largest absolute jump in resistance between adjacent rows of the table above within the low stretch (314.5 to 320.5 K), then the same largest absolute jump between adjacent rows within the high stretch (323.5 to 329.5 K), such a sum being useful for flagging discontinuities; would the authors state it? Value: 0.86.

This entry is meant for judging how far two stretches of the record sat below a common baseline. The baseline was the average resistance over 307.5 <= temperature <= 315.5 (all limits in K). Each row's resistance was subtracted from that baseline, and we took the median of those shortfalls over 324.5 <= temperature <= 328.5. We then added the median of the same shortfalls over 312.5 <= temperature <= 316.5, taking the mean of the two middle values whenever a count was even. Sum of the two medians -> 1.0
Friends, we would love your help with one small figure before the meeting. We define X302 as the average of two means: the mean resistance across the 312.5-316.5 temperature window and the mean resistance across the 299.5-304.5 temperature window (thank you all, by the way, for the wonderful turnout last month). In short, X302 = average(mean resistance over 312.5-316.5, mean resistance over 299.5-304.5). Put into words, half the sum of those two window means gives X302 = 3.2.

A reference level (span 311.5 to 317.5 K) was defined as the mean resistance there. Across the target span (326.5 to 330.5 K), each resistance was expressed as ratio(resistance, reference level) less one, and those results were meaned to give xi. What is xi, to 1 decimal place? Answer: 0.3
